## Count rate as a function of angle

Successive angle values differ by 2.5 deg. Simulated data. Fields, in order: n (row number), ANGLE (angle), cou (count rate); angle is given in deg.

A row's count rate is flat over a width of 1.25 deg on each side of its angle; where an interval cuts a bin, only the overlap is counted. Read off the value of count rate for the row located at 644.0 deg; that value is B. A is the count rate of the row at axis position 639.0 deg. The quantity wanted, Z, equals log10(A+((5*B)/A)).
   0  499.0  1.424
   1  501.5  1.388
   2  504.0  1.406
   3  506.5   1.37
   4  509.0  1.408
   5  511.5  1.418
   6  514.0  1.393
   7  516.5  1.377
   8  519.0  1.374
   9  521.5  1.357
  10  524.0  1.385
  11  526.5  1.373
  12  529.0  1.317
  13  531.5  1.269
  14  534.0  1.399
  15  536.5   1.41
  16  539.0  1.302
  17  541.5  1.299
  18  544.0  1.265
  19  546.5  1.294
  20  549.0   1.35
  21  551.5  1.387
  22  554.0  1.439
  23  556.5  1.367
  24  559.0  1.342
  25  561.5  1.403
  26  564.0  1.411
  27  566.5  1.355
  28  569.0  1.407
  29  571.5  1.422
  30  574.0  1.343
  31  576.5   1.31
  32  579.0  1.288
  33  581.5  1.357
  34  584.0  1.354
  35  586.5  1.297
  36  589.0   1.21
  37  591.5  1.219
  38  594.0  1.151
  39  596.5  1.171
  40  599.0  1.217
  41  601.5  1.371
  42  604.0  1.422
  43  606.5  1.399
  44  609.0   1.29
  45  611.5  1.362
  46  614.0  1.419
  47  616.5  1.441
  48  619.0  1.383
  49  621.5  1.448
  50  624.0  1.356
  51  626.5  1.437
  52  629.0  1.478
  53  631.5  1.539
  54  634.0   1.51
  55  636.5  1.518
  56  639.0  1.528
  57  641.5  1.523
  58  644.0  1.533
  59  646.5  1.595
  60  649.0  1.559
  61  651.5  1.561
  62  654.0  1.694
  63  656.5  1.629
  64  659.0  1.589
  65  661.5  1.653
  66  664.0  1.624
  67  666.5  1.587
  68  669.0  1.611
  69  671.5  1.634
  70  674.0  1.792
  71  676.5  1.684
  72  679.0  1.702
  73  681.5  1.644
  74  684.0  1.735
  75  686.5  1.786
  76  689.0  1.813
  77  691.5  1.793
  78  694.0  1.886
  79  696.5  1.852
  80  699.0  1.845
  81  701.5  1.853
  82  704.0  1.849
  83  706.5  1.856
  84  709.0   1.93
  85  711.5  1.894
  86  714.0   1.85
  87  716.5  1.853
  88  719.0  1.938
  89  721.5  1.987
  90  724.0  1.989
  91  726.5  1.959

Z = 0.816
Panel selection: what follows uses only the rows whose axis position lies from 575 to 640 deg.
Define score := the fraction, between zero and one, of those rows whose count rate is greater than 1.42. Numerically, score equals 0.3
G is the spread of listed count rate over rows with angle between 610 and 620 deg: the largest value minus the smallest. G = 0.079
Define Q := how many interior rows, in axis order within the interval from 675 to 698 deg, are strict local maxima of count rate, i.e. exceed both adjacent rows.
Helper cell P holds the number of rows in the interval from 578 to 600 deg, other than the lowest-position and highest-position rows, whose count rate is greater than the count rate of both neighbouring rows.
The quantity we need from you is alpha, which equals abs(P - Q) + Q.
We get 4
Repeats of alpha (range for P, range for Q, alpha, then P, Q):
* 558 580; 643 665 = 4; 2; 3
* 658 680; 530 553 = 2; 2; 1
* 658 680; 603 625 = 2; 2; 2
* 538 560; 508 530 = 3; 1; 2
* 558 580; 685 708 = 4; 2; 3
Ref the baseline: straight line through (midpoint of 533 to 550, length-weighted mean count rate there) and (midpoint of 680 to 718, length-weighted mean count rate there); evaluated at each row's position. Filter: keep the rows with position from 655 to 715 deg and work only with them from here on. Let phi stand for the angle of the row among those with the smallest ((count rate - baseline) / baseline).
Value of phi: 666.5 deg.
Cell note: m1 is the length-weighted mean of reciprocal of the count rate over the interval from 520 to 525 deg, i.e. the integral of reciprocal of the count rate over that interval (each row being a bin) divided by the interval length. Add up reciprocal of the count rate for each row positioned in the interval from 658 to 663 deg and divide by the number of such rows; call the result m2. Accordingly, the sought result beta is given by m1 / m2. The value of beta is 1.18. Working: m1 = 0.730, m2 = 0.62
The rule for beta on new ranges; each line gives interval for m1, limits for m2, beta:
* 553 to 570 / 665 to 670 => 1.15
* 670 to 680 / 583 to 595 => 0.73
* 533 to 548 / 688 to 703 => 1.39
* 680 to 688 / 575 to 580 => 0.75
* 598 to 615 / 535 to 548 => 0.97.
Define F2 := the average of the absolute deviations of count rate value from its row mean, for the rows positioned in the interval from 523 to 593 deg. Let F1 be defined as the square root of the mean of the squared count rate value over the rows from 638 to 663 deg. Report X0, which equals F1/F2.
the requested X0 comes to 32.2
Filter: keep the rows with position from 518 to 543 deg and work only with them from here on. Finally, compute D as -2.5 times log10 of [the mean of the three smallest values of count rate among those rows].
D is -0.28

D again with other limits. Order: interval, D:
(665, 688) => -0.52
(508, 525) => -0.34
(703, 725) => -0.67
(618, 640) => -0.36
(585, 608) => -0.18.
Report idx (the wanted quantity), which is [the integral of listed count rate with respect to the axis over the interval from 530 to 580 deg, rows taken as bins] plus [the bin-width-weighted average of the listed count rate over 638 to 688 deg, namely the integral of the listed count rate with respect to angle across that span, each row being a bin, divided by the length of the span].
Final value 69.3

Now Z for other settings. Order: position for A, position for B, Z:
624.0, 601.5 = 0.807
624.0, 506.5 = 0.807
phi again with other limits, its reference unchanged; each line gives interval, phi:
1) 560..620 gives 594.0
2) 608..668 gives 609.0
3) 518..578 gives 576.5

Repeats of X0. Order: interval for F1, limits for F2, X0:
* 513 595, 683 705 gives 36.1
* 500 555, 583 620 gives 16.0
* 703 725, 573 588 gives 71.9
